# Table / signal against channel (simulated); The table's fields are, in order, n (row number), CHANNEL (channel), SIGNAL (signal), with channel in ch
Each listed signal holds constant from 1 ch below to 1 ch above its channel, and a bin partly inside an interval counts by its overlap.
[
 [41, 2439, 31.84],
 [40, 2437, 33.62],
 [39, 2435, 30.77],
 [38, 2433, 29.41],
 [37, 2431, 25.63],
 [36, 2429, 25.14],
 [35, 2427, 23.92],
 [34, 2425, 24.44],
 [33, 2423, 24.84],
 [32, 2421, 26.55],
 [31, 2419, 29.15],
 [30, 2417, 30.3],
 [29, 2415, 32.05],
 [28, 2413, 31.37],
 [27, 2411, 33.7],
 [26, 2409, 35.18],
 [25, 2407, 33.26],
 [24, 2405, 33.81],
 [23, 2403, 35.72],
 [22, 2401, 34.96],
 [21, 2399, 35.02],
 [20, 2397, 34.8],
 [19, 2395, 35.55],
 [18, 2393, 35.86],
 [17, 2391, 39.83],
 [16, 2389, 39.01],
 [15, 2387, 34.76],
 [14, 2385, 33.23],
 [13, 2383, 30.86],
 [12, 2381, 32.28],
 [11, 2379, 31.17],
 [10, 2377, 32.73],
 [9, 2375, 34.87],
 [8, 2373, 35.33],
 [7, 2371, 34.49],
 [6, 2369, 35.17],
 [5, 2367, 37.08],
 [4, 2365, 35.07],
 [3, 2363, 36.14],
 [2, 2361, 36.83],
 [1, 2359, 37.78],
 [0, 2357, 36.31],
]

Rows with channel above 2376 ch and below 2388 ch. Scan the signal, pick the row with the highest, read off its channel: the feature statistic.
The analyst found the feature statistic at 2387 ch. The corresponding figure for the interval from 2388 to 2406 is 2391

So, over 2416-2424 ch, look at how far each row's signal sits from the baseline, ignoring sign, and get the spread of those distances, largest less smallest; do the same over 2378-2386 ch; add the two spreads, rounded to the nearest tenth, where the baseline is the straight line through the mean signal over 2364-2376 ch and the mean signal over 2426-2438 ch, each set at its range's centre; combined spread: 6.6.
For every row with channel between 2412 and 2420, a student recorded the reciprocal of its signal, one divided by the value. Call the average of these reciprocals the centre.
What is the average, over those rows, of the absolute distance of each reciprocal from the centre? 0.0011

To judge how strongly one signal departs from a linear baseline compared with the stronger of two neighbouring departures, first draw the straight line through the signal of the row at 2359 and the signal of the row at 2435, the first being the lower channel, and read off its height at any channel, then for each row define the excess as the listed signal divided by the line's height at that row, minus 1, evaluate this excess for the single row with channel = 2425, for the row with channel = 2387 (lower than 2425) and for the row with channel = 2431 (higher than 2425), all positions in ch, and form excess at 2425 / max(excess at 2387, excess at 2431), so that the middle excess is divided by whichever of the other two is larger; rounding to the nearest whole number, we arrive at 18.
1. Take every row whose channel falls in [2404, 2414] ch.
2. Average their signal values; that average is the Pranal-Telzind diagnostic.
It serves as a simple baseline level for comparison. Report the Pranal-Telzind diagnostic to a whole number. 33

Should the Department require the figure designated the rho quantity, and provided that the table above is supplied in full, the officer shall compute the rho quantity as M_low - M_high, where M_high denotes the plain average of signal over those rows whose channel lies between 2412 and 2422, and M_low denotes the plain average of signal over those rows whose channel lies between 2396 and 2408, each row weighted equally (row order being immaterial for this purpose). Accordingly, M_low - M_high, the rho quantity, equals 4.7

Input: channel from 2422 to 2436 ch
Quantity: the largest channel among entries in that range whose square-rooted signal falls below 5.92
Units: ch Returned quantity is 2435 ch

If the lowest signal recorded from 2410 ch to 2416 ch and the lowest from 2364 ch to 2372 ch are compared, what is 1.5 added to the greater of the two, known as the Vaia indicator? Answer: 36.0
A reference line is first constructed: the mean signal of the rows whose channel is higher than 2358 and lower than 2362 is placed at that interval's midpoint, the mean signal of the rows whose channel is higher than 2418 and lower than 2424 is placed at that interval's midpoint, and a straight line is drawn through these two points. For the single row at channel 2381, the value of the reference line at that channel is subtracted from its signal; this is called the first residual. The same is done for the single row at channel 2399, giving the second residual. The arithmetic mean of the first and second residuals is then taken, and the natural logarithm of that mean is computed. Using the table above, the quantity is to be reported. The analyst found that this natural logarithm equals 0.40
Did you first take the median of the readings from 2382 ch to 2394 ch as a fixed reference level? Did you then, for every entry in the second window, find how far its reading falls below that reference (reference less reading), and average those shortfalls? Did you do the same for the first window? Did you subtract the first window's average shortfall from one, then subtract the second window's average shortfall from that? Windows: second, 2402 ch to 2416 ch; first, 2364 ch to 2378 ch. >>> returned -1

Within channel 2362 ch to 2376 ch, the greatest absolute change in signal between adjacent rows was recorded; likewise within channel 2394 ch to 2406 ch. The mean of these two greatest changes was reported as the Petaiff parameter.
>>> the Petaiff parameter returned 1.96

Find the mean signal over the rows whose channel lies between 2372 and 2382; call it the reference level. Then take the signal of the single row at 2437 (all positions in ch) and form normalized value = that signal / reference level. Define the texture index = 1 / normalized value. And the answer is 0.99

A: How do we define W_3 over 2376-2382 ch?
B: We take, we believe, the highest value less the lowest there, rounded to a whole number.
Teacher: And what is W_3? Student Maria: 2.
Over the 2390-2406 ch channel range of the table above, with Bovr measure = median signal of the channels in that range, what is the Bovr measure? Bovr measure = 35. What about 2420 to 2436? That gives 25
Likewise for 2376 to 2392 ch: 33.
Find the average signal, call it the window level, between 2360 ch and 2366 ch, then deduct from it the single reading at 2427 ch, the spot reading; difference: 12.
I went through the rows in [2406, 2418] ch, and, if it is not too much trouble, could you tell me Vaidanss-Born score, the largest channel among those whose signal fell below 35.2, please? 2417 ch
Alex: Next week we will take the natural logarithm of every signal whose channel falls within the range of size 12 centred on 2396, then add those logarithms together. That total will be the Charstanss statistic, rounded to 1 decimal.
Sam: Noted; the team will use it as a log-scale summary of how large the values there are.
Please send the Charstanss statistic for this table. 21.5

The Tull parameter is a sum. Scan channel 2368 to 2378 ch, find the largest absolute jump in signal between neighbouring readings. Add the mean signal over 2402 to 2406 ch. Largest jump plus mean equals 37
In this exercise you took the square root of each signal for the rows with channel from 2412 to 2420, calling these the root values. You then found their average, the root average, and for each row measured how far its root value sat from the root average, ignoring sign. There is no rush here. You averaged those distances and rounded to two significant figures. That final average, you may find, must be 0.090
